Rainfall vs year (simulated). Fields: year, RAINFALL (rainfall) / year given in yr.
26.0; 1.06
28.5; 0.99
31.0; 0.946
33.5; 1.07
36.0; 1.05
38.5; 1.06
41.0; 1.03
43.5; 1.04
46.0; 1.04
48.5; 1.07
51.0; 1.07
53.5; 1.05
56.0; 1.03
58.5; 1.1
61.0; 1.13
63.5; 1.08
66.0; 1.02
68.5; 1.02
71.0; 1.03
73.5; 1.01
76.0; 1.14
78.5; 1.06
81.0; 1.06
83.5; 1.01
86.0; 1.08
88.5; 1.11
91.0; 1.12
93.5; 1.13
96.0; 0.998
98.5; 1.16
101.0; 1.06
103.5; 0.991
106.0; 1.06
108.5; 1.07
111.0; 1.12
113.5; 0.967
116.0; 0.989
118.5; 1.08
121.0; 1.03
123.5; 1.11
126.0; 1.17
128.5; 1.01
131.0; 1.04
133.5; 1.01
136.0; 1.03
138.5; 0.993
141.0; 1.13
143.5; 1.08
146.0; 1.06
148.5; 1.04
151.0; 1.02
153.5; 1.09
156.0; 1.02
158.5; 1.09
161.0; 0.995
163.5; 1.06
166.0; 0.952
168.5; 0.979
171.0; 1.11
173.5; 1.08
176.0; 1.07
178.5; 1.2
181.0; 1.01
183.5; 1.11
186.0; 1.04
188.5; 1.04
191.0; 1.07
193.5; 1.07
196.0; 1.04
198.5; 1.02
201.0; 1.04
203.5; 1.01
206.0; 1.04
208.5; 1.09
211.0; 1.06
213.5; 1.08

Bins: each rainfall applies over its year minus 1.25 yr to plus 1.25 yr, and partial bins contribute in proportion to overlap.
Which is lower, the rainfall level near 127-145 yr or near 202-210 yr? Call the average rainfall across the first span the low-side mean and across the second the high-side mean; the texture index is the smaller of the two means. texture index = 1.04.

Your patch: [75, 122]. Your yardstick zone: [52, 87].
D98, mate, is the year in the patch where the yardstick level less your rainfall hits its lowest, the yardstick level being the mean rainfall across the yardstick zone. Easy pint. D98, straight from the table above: 98.5 yr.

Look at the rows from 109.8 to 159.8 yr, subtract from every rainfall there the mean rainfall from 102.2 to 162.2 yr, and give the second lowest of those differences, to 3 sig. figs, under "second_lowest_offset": -0.0608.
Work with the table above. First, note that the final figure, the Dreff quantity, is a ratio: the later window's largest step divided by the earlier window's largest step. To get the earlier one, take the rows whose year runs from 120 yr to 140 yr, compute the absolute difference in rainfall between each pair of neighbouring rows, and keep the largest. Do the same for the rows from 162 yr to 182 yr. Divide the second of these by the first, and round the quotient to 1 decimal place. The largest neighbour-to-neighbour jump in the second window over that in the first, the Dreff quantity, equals 1.2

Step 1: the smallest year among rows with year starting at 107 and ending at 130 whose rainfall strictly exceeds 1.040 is 108.5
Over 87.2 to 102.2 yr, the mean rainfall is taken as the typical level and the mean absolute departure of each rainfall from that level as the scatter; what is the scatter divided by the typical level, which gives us 0.041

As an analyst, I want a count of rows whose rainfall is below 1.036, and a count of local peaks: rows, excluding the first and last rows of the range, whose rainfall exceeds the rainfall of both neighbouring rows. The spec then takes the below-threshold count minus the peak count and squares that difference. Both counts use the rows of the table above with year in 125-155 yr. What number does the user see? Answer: 4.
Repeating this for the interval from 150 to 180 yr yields 1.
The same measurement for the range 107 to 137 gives 4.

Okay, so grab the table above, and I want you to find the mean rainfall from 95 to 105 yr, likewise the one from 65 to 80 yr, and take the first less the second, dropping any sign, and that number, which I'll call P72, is 0.006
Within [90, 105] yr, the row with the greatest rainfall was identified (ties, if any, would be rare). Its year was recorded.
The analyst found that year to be 98.5 yr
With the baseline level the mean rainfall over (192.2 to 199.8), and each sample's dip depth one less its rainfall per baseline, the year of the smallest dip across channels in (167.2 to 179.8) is 178.5 yr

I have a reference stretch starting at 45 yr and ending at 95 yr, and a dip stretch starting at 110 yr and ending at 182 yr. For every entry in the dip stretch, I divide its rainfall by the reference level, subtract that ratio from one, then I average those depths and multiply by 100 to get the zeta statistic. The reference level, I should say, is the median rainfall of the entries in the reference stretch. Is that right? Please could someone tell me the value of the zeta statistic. 1.1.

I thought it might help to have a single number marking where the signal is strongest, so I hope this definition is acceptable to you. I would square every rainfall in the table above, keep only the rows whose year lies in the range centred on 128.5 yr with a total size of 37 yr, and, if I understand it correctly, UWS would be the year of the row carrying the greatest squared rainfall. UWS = 126.0 yr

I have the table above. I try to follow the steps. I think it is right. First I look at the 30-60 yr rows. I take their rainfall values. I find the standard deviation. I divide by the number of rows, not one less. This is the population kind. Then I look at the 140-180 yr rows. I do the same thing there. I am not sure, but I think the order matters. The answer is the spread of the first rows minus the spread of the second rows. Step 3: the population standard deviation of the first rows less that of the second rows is -0.023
